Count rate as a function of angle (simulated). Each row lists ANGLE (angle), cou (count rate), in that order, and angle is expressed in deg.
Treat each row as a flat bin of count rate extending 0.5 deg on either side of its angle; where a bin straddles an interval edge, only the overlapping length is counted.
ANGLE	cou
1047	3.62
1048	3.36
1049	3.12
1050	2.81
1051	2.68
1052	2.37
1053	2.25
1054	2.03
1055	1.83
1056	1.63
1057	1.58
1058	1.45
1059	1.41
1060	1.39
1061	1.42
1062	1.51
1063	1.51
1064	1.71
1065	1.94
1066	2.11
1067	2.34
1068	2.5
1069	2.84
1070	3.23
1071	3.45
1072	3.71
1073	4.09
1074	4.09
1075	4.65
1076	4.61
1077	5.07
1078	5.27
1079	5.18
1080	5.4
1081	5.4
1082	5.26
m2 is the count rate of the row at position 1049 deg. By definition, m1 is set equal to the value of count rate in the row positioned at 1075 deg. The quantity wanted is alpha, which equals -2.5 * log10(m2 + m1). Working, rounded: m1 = 4.65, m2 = 3.12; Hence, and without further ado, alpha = -2.23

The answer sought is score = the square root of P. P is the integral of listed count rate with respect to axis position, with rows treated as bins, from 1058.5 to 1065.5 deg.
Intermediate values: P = 11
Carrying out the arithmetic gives 3.3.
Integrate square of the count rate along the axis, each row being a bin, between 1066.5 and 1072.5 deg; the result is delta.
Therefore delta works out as 56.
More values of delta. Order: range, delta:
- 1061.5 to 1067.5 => 21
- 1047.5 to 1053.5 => 47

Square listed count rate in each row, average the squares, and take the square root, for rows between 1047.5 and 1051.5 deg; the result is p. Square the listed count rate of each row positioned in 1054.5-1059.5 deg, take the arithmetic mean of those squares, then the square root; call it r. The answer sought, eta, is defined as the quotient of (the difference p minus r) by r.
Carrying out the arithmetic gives 0.89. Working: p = 3.00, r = 2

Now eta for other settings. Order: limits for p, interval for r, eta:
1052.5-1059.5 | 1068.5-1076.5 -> -0.55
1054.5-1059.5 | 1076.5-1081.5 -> -0.70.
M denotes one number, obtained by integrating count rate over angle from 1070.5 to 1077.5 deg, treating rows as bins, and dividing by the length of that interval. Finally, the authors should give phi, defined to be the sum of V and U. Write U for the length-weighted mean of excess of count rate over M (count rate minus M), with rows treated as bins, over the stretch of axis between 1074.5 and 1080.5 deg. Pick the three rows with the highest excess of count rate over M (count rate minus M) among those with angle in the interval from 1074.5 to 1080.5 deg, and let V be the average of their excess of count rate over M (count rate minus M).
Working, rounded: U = 0.8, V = 1.04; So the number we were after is 1.8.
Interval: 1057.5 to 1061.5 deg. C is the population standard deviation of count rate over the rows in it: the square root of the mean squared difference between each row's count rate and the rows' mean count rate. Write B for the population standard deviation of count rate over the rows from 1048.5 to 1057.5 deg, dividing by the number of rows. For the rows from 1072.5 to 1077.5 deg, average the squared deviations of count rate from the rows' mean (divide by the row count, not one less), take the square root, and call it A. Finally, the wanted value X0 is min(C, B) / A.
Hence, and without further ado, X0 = 0.1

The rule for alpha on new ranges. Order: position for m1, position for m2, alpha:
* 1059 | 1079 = -2.05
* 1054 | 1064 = -1.43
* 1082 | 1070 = -2.32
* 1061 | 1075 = -1.96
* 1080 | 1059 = -2.08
